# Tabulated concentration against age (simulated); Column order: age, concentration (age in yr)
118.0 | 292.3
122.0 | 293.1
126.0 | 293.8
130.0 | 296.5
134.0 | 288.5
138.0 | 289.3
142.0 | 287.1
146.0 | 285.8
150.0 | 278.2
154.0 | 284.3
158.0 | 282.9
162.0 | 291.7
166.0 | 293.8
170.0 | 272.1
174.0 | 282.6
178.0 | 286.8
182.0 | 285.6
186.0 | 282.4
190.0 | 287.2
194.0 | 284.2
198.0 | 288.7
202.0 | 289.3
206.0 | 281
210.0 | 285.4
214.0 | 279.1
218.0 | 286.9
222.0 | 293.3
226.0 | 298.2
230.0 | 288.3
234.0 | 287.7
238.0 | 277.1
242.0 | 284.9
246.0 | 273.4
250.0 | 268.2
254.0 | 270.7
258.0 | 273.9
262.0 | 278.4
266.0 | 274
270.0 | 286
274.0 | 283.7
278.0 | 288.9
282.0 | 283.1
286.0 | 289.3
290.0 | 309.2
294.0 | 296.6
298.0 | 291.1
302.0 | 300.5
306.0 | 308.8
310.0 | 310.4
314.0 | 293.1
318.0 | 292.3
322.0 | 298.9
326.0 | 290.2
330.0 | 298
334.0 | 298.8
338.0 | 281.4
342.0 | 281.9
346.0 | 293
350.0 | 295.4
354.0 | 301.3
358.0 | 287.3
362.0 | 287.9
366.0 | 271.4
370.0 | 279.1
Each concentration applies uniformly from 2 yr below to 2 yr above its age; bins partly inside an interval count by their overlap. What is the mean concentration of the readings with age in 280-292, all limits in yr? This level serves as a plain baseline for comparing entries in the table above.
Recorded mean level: 294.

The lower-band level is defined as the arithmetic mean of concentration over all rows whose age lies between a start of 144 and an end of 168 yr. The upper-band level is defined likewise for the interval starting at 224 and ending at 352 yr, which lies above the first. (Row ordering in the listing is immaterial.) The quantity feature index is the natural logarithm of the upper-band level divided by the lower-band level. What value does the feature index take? 0.010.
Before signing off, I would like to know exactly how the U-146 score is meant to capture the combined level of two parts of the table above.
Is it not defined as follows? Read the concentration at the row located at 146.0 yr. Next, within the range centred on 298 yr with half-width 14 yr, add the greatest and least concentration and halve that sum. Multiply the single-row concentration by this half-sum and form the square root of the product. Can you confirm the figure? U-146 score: 293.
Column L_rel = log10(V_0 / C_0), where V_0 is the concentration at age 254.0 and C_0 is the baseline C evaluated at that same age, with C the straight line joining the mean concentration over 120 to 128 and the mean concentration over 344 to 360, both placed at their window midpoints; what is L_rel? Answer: -0.036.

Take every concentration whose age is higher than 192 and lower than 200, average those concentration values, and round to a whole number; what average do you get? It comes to 286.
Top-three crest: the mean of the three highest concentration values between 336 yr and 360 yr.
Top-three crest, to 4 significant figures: 296.6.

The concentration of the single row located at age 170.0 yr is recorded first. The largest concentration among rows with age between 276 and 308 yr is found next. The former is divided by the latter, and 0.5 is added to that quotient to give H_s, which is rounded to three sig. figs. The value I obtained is 1.38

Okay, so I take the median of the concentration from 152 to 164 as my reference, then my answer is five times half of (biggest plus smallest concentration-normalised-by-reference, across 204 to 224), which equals 5.03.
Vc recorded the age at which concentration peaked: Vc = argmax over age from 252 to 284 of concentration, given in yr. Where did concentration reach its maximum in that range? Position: 278.0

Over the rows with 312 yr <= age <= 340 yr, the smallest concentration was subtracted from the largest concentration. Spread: 17.5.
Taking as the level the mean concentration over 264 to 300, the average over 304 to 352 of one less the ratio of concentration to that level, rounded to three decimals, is -0.021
